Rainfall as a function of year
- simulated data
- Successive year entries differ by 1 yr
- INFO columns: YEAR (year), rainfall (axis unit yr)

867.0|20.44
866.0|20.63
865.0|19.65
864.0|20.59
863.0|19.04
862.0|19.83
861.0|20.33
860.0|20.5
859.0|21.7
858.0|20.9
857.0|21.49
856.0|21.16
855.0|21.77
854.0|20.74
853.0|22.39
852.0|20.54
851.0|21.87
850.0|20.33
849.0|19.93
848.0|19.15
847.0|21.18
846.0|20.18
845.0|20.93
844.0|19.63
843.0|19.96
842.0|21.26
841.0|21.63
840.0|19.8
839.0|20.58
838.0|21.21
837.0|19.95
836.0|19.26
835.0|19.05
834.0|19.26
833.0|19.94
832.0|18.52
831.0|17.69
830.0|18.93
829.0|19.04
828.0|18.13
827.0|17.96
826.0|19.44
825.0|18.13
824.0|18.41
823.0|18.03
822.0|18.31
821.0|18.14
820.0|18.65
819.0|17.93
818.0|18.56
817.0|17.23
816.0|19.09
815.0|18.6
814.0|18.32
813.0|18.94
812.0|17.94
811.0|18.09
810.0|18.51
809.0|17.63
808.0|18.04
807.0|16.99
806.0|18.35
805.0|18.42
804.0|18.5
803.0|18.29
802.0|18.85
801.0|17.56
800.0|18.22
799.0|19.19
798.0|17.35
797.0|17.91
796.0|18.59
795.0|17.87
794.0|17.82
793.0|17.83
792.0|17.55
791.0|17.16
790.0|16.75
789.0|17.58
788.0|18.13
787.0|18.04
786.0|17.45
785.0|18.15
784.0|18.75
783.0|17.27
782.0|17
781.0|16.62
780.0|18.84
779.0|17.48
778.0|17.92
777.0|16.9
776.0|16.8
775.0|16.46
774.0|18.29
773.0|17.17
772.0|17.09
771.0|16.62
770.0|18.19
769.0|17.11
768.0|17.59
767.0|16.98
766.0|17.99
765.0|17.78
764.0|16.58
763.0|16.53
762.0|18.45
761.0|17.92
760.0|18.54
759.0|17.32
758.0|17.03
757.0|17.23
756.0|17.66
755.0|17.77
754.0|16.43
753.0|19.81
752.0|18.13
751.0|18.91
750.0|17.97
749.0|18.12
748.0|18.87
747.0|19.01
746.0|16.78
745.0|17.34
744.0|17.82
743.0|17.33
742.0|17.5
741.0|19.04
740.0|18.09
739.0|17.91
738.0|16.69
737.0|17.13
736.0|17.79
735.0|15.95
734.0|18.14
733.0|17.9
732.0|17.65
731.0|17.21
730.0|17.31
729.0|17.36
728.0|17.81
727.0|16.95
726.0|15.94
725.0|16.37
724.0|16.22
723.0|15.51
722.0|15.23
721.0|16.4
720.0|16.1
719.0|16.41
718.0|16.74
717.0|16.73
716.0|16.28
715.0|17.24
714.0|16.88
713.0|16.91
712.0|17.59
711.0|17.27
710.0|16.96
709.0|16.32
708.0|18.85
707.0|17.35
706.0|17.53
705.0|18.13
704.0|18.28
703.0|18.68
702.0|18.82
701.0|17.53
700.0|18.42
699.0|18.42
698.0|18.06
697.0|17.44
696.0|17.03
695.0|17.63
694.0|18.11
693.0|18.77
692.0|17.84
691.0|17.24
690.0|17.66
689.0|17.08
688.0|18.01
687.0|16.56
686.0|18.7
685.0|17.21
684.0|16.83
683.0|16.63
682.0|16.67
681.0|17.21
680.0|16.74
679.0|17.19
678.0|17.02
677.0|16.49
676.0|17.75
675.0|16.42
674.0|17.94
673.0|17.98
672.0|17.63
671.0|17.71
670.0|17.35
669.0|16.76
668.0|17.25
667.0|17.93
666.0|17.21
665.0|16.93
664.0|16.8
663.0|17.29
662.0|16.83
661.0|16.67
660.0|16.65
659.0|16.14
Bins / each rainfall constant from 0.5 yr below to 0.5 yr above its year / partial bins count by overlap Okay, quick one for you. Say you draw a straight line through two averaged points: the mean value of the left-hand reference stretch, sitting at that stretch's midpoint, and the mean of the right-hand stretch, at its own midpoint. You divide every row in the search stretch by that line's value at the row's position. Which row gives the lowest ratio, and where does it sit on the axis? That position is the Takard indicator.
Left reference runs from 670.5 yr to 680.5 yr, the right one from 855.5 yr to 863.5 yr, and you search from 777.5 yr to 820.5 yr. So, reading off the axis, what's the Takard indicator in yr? 807.0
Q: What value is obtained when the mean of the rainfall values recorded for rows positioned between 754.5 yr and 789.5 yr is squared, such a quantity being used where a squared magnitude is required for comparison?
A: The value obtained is 307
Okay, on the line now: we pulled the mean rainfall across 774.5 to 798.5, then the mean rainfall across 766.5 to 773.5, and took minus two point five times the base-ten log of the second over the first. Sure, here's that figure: 0.021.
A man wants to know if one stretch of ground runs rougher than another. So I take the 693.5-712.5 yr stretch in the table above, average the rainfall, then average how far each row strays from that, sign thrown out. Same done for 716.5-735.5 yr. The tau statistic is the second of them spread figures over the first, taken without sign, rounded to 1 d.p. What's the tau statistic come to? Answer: 1.2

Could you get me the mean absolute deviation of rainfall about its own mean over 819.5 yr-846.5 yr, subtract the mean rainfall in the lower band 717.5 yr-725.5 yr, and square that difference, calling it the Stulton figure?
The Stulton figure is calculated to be 231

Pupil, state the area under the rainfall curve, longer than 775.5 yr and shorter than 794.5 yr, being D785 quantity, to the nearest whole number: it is 334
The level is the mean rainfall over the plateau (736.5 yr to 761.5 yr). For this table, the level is 17.9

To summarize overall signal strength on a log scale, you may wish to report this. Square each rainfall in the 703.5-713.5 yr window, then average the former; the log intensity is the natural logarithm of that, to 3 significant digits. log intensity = 5.73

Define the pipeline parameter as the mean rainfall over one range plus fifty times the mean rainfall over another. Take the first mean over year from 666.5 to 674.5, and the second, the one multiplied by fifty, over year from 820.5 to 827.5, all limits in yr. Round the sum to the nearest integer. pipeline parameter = 935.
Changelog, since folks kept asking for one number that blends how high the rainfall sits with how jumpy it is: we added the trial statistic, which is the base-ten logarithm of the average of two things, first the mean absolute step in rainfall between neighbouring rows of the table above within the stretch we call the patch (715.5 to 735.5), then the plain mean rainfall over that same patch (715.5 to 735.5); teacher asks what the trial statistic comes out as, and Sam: 0.94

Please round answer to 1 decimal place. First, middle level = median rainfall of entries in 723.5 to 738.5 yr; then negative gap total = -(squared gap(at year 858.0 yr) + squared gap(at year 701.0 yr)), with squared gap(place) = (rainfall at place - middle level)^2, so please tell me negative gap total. -13.7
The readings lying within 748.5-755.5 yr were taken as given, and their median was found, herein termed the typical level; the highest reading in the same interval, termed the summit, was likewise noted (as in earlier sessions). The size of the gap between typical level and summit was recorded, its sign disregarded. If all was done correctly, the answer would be 1.69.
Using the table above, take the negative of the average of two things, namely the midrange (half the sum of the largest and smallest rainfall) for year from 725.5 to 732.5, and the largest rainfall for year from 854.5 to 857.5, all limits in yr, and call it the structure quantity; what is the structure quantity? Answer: -19.3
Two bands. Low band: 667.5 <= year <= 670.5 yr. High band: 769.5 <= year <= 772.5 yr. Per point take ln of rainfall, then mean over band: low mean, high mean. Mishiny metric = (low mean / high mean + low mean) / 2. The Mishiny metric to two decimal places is 1.92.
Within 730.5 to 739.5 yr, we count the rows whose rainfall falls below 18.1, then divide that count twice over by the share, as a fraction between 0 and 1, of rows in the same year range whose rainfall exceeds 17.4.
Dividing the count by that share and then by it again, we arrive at 26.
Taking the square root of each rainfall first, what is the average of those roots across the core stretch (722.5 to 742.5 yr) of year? 4.15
